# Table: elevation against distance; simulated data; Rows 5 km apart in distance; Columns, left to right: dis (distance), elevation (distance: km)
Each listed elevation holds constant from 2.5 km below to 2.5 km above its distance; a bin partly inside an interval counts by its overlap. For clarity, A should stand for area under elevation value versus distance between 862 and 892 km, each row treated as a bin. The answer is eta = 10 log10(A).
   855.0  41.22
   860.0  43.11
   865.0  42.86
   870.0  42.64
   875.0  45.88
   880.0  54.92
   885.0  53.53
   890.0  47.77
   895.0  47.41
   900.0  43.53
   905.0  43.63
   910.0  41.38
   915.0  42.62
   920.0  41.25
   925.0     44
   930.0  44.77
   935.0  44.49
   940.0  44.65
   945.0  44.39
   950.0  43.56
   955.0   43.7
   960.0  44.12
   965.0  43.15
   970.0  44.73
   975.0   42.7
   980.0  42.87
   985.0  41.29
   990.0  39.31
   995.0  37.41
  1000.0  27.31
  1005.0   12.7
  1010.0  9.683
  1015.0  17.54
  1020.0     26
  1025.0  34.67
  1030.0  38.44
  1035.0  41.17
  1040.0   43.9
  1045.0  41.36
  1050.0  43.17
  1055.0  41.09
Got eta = 31.6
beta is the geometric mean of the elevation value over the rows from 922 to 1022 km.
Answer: 34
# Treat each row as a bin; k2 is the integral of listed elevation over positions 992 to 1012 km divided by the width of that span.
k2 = 23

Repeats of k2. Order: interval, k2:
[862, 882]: 46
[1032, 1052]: 42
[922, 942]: 44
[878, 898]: 51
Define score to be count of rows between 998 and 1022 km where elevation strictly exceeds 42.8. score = 0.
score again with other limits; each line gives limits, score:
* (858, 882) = 4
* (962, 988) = 3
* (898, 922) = 2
